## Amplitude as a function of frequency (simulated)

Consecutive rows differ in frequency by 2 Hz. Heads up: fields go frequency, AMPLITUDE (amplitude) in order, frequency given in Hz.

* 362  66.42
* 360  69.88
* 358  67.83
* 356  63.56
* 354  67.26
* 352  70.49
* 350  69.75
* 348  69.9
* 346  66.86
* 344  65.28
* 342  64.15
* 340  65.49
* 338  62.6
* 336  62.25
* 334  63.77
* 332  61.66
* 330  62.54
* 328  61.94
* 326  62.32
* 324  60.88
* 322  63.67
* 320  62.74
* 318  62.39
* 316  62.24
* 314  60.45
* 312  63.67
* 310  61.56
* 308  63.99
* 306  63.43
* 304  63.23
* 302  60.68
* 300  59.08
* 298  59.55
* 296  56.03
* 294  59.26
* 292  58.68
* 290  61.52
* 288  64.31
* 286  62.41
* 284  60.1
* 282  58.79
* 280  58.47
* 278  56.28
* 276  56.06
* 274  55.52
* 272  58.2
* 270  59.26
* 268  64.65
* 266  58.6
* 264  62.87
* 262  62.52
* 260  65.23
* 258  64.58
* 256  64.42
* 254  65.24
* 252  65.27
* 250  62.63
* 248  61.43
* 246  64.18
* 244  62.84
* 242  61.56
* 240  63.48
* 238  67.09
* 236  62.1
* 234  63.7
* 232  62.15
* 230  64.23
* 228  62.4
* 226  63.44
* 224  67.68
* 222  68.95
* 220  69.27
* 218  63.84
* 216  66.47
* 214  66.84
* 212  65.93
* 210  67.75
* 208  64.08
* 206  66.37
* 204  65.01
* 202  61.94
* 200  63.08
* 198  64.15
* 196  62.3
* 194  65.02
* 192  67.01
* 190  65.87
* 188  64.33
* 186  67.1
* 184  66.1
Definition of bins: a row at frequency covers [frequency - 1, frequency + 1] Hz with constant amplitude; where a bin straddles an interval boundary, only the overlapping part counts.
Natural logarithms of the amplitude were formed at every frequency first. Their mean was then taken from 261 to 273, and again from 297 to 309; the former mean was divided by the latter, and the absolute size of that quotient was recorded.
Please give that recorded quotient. 1.00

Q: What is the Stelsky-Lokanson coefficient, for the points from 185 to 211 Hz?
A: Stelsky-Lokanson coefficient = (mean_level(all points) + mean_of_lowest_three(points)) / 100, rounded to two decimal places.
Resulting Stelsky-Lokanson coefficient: 1.27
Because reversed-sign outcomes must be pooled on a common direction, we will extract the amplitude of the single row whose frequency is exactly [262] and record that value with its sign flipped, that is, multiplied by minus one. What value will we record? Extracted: -62.5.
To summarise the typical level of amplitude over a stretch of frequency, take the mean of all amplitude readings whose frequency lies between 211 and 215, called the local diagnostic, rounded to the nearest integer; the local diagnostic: 66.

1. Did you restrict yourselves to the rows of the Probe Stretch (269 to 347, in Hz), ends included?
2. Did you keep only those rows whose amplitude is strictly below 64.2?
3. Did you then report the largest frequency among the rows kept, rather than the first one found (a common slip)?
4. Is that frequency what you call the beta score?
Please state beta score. 342 Hz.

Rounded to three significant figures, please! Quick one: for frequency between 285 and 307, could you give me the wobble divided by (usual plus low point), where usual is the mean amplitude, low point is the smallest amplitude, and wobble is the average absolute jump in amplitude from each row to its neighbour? 0.0169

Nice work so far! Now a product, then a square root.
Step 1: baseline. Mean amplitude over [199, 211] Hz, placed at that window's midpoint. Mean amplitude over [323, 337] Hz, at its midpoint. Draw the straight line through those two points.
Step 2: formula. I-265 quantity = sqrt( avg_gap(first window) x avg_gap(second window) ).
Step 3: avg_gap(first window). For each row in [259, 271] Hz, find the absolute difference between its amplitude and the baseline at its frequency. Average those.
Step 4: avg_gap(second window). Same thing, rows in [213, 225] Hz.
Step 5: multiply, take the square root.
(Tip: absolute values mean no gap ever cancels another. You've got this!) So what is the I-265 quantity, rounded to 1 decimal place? 2.6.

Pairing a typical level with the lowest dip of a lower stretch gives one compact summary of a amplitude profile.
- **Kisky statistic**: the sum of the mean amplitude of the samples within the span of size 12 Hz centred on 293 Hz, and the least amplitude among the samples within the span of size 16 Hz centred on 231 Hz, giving 122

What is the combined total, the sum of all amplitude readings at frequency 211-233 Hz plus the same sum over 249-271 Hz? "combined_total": 1416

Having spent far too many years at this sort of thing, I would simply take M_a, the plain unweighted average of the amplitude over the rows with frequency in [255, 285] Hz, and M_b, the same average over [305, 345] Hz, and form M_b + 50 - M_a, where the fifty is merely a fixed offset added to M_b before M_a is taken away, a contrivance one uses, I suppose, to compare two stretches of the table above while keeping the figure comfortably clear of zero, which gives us 52.5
